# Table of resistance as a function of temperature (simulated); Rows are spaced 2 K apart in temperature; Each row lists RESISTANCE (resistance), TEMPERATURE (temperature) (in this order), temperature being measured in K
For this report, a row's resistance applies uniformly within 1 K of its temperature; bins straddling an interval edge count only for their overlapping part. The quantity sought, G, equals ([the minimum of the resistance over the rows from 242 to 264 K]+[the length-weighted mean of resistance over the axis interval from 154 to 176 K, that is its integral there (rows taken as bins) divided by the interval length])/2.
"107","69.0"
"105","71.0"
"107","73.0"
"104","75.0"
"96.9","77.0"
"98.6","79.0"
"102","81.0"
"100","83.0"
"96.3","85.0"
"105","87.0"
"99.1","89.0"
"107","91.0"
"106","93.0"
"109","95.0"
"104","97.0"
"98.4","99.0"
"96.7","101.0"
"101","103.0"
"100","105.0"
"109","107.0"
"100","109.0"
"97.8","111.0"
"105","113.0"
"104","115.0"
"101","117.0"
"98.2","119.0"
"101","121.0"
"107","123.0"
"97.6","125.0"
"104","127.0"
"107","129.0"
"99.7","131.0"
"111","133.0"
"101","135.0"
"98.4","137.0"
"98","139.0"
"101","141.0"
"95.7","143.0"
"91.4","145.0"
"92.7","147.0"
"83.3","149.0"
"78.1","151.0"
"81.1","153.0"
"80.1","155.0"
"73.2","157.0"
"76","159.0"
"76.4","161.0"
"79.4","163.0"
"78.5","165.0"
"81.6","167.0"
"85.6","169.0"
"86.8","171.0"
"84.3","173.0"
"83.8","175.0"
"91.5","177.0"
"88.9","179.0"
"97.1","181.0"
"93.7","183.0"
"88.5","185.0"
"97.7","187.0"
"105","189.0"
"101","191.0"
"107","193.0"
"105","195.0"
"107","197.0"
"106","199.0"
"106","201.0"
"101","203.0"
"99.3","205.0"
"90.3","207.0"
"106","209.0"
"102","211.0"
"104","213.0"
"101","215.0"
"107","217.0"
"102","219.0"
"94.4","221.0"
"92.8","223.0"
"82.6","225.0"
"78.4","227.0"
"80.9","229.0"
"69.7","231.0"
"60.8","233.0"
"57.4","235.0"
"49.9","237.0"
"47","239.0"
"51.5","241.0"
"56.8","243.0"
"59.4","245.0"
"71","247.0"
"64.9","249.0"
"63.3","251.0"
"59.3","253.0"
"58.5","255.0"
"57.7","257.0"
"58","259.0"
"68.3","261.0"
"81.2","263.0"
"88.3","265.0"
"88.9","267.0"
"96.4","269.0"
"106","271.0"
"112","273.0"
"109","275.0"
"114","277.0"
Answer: 69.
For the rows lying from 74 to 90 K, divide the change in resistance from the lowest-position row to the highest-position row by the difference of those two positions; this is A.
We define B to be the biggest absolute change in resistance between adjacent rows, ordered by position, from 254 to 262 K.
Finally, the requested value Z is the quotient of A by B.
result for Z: -0.03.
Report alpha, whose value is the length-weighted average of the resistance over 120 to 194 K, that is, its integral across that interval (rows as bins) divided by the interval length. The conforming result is 92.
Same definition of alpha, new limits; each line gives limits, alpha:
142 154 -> 87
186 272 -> 84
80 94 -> 102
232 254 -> 58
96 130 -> 102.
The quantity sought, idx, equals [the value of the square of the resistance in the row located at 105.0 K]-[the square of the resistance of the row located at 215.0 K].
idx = -201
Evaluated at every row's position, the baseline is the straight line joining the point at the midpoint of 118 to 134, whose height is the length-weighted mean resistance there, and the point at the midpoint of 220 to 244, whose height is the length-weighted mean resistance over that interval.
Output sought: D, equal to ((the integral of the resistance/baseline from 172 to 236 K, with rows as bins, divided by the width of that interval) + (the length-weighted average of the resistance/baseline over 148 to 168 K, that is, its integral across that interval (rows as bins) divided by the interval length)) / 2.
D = 1.03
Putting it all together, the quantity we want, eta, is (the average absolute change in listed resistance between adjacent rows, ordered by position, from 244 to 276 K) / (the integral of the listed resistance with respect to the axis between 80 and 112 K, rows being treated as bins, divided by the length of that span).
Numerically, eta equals 0.0537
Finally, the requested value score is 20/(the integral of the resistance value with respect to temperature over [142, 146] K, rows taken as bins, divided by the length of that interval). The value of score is 0.214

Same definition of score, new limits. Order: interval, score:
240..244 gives 0.369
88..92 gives 0.194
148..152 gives 0.248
